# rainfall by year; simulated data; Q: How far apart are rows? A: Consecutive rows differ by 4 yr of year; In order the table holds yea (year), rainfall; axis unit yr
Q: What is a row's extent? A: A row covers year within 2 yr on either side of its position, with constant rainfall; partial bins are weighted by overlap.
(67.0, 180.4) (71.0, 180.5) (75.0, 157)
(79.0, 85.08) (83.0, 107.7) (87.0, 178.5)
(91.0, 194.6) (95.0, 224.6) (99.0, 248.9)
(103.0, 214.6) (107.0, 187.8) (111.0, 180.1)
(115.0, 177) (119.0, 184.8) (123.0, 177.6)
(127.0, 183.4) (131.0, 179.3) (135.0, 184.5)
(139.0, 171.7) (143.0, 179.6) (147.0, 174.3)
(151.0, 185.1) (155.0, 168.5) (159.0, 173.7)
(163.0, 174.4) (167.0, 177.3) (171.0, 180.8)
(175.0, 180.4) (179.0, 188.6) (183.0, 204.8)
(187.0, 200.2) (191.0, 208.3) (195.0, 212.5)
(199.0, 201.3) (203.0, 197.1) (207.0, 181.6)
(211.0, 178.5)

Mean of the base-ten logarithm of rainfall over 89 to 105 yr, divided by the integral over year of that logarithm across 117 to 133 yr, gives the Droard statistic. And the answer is 0.0648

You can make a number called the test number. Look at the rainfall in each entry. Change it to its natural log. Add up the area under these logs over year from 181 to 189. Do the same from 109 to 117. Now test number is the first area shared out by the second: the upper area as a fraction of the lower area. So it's 1.02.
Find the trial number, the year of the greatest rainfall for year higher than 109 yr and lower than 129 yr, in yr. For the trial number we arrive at 119.0 yr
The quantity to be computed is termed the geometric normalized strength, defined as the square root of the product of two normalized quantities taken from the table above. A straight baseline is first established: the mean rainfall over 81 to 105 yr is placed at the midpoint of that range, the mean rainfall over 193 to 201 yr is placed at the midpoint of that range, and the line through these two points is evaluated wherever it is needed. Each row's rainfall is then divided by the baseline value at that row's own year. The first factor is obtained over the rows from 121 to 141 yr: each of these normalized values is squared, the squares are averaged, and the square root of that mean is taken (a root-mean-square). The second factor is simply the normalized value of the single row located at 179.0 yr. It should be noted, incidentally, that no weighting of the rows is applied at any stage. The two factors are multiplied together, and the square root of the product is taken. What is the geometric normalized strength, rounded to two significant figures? 0.91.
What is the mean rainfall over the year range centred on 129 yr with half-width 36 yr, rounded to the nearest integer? 187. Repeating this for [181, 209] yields 201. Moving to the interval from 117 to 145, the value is 180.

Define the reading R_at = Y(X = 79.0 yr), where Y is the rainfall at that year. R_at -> 85.08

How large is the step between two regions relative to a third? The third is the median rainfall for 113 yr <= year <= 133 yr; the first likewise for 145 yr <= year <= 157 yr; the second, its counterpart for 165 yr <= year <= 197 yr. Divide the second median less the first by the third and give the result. 0.11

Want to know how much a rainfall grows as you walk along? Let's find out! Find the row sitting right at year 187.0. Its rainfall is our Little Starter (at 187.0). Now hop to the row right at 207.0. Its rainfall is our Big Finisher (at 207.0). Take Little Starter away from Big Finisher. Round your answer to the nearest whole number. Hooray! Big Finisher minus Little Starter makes -19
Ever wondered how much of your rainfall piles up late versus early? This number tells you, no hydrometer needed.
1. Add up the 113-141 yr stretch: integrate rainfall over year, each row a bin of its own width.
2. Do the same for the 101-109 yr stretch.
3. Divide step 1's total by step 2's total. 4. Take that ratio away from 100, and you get 96.9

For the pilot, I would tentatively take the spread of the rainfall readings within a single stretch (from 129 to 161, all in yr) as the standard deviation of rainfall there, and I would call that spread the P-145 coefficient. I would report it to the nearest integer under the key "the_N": 6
